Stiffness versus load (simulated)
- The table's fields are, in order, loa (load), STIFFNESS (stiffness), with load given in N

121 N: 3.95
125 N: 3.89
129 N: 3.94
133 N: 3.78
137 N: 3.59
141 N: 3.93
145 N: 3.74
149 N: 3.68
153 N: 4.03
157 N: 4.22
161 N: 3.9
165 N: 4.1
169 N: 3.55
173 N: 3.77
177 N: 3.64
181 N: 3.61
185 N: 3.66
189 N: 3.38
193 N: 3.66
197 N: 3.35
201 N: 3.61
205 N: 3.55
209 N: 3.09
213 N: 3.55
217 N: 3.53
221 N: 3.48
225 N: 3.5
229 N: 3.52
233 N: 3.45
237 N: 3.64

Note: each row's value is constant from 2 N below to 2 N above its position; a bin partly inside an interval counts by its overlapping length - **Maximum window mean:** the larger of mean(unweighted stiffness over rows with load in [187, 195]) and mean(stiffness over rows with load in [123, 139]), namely 3.80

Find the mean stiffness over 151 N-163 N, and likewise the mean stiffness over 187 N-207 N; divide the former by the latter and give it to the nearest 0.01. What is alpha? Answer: 1.15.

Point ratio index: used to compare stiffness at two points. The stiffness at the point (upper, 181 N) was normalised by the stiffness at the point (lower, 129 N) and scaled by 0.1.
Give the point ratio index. 0.0916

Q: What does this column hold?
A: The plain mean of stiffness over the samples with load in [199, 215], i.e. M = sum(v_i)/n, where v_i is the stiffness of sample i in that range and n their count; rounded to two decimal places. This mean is 3.45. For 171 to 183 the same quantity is 3.67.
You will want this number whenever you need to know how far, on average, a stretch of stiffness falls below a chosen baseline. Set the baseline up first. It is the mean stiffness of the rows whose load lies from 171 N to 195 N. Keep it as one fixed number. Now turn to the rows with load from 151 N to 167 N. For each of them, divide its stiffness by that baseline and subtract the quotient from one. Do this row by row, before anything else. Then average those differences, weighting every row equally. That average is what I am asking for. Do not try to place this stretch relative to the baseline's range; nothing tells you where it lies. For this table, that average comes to -0.12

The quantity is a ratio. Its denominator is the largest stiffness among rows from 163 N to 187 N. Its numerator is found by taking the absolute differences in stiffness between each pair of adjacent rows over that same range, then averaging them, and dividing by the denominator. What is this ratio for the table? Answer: 0.0478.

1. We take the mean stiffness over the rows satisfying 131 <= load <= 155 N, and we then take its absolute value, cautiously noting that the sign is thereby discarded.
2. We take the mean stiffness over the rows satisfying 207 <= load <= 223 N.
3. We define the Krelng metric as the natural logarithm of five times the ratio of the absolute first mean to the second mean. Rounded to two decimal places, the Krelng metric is 1.71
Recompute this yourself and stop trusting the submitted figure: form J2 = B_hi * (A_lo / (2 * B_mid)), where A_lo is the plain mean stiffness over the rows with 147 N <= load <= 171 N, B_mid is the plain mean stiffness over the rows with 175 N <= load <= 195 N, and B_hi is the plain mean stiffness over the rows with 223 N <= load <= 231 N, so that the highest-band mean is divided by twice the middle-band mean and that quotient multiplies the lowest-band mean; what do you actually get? 1.91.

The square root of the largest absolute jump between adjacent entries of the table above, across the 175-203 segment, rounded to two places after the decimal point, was 0.56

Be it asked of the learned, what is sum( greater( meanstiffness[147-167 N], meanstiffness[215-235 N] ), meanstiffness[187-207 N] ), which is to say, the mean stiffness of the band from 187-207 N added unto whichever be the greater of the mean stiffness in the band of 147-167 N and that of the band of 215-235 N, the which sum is 7.50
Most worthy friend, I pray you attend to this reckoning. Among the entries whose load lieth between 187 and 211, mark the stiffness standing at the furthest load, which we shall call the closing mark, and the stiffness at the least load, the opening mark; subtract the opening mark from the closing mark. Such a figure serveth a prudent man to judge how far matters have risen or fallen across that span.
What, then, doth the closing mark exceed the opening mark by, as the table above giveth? -0.3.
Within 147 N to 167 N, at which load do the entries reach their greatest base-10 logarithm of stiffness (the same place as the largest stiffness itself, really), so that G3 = 157 N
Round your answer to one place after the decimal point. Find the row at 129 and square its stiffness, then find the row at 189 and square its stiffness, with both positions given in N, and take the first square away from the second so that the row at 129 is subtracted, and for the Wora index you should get -4.1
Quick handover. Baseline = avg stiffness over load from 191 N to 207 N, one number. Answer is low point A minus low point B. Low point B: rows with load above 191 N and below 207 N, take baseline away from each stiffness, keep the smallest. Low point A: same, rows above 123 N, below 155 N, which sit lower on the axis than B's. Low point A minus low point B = 0.2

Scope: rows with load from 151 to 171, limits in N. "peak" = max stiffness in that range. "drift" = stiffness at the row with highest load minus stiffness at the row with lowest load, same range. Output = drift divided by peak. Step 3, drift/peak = -0.11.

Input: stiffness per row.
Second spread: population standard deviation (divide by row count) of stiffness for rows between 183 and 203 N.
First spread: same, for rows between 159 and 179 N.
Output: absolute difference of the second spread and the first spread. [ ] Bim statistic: 0.056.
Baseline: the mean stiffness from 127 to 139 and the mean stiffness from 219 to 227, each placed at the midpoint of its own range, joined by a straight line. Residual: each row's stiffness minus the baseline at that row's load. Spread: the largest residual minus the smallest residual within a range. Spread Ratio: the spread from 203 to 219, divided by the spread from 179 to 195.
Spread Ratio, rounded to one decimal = 1.6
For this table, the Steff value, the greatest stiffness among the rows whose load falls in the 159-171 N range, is 4.1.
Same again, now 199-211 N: 3.61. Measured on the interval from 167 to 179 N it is 3.77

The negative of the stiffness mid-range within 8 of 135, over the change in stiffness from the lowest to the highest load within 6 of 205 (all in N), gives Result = 7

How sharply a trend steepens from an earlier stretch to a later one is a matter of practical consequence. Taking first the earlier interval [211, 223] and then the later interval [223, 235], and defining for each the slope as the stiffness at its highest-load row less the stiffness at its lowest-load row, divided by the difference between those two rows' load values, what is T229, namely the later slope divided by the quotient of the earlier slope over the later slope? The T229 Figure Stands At -0.004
